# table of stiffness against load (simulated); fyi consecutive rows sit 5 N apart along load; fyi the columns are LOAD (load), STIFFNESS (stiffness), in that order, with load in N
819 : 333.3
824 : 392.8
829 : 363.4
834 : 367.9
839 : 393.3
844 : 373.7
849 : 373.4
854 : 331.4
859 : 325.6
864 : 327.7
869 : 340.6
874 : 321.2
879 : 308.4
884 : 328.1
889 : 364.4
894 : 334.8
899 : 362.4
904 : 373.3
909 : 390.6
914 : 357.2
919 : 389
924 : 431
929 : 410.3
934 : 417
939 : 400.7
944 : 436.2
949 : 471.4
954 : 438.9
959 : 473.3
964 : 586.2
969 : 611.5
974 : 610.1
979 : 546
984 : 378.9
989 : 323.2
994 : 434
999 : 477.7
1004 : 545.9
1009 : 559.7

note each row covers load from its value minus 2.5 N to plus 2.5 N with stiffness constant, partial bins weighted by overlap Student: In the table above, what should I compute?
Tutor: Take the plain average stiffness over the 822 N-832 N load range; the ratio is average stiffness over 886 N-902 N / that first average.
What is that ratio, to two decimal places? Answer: 0.94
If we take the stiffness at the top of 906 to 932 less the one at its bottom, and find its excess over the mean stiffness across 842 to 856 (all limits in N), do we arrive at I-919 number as -340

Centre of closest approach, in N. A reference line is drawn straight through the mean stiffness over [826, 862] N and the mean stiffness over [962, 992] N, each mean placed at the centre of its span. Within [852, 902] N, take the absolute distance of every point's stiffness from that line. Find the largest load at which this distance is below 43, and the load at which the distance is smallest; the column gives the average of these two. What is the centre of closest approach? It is 854.0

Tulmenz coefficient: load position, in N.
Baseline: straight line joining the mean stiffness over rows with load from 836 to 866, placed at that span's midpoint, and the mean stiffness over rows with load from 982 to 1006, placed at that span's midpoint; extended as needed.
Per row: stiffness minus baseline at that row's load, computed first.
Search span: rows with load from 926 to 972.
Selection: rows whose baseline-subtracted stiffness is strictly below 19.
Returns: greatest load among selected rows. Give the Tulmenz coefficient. 939 N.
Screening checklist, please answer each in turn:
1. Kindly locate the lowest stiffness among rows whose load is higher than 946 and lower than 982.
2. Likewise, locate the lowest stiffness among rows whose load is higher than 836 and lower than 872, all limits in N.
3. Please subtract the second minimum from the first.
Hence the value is 113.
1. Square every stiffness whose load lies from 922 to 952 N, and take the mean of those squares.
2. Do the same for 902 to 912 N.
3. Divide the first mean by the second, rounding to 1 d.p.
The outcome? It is 1.3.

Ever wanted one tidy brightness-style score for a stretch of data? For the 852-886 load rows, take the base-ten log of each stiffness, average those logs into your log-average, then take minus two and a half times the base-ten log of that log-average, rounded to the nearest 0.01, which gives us -1.00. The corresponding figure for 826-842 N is -1.03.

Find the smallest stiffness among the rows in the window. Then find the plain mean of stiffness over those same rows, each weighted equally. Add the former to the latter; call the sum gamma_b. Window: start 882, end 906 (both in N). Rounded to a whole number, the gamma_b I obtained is 681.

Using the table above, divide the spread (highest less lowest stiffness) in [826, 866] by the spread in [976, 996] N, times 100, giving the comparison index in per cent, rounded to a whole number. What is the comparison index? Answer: 30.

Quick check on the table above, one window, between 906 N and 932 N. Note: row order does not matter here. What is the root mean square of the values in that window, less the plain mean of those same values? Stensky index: 0.8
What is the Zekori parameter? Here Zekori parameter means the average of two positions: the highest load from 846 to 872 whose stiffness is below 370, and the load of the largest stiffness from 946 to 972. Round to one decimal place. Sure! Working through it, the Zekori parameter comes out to 919.0 N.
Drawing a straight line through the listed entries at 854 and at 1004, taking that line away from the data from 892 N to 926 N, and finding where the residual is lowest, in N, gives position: 914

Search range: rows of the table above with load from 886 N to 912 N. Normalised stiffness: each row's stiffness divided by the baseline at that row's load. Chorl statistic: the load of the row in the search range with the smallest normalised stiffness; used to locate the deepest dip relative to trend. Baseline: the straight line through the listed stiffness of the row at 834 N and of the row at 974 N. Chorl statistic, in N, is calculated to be 894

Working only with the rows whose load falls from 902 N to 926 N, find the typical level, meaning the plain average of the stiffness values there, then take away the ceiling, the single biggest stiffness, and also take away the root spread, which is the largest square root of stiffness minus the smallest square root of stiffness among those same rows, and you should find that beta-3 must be -45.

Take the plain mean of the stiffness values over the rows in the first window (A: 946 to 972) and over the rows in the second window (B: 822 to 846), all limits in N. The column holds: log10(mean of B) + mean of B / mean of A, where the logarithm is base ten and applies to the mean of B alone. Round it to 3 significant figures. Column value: 3.31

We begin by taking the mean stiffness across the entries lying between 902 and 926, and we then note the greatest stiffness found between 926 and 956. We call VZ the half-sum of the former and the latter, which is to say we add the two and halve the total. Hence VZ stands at 430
